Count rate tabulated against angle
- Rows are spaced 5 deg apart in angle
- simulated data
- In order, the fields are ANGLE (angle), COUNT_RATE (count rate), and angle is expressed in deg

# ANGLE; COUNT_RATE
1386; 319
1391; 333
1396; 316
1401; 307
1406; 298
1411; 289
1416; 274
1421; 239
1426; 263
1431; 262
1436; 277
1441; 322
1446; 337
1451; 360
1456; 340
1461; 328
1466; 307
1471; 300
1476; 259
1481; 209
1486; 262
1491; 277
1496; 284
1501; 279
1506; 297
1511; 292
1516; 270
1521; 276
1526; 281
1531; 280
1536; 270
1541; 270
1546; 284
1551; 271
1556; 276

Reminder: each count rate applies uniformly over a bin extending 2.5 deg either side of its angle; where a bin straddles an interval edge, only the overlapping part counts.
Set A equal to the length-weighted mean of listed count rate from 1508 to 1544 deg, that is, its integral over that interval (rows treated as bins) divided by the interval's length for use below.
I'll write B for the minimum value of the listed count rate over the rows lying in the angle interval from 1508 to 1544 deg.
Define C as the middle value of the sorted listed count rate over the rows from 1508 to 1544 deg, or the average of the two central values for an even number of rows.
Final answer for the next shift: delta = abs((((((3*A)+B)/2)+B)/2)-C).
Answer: 135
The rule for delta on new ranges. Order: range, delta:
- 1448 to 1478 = 114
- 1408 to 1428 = 111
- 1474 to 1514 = 81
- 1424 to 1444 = 139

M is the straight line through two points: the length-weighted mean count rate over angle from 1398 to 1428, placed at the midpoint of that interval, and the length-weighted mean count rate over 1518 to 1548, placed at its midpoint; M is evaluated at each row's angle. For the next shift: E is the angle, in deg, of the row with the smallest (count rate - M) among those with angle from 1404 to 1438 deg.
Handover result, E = 1421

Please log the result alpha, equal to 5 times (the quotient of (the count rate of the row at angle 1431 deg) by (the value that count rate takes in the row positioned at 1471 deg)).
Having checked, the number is 4.4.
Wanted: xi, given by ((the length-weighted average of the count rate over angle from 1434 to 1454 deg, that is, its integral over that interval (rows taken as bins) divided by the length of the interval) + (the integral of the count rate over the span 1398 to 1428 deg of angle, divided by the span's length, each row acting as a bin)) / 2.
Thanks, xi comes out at 302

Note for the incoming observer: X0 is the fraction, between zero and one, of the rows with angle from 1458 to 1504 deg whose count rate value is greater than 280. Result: 0.44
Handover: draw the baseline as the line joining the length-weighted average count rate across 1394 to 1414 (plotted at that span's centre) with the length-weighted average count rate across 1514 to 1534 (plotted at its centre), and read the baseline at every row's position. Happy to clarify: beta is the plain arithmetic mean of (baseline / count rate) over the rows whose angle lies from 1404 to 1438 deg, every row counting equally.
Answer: 1.10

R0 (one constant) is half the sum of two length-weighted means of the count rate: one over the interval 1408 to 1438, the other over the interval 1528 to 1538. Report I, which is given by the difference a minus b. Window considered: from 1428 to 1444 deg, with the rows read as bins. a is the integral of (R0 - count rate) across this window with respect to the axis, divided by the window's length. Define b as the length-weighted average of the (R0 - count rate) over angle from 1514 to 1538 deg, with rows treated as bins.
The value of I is -12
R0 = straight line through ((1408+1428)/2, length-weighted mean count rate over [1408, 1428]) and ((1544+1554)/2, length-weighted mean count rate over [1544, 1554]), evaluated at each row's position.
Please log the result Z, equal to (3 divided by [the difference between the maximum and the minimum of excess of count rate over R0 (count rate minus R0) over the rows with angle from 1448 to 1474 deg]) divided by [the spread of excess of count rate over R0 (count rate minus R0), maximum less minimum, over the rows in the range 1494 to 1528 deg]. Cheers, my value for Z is 0.0018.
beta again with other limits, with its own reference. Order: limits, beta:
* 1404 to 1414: 1.02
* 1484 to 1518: 1.01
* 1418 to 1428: 1.19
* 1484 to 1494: 1.05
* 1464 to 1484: 1.09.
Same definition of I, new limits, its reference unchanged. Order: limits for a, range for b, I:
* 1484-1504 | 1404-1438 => -5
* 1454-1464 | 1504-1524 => -49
